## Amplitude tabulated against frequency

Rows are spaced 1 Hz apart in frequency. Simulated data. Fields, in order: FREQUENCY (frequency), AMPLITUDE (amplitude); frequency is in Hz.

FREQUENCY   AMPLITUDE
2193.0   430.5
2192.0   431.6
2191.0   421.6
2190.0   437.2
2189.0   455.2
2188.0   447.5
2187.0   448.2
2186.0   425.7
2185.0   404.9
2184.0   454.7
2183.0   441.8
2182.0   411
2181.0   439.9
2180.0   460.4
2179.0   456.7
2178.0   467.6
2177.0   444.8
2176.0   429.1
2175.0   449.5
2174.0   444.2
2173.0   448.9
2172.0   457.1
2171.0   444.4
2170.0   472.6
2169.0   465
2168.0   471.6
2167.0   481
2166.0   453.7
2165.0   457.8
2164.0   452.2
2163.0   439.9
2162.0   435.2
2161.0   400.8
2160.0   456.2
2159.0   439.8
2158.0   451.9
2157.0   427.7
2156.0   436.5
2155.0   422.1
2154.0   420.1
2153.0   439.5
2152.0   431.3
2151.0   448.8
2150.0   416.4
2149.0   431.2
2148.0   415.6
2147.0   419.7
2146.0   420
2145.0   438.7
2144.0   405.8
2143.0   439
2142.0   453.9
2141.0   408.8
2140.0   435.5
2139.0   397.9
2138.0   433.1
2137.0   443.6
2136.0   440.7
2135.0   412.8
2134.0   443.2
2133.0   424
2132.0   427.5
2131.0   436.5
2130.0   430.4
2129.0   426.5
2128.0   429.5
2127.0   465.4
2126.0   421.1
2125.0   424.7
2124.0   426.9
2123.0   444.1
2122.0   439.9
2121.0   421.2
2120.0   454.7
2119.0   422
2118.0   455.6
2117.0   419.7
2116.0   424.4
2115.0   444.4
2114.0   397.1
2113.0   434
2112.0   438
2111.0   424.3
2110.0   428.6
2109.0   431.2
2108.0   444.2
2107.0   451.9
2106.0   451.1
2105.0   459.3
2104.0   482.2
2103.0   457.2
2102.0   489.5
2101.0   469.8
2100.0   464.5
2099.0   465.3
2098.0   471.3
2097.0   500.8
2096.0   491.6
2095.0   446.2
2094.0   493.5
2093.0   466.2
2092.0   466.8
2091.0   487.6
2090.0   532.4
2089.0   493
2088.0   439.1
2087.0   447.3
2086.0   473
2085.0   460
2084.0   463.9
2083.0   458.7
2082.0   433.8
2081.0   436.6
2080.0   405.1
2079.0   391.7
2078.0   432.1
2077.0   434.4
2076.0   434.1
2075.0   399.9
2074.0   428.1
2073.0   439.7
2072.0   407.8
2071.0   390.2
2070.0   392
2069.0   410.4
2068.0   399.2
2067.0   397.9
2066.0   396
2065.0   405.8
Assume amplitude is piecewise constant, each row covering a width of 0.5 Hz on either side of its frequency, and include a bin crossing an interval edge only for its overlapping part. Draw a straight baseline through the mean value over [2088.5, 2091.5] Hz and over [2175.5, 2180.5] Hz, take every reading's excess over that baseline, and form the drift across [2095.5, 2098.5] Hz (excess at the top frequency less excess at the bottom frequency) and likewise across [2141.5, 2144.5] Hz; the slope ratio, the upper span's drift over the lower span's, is 2.5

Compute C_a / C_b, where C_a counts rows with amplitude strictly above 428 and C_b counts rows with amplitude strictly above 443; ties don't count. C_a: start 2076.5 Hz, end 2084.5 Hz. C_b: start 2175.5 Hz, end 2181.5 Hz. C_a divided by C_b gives 1.5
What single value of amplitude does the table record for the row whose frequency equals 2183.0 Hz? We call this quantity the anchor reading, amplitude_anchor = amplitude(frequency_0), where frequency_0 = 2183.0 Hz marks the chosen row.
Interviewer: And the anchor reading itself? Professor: 441.8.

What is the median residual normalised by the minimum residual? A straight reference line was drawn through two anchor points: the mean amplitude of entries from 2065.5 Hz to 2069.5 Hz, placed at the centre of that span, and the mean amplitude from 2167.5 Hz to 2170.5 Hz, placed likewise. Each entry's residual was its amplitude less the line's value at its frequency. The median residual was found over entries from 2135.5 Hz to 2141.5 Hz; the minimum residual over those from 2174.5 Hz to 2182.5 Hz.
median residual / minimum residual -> 0.22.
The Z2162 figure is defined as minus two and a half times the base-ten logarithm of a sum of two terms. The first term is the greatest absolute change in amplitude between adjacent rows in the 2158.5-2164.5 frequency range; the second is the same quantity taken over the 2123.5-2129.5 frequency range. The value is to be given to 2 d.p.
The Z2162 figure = -5.00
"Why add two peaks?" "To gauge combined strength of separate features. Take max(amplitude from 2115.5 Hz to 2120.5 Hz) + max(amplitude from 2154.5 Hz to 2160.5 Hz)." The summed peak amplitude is 912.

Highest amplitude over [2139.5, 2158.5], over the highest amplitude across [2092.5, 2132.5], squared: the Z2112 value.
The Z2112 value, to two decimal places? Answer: 0.82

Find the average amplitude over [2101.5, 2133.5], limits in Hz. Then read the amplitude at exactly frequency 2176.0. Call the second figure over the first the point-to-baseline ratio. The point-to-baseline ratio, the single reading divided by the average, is 0.98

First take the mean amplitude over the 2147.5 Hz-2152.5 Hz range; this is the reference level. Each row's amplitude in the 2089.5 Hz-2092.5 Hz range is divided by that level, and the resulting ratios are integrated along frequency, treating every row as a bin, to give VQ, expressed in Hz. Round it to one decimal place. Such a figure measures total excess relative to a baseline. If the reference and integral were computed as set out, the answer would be 3.5 Hz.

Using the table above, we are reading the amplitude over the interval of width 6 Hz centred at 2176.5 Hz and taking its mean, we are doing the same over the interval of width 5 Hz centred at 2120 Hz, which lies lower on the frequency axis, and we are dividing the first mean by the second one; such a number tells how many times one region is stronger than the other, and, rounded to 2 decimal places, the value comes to 1.02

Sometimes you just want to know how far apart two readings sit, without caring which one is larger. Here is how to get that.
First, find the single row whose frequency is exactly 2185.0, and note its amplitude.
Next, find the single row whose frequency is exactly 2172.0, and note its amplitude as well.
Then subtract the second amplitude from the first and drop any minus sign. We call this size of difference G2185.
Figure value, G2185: 52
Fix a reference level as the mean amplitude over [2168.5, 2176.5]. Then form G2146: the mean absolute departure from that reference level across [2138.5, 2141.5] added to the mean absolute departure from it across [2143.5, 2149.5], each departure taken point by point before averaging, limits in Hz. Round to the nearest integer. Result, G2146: 67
